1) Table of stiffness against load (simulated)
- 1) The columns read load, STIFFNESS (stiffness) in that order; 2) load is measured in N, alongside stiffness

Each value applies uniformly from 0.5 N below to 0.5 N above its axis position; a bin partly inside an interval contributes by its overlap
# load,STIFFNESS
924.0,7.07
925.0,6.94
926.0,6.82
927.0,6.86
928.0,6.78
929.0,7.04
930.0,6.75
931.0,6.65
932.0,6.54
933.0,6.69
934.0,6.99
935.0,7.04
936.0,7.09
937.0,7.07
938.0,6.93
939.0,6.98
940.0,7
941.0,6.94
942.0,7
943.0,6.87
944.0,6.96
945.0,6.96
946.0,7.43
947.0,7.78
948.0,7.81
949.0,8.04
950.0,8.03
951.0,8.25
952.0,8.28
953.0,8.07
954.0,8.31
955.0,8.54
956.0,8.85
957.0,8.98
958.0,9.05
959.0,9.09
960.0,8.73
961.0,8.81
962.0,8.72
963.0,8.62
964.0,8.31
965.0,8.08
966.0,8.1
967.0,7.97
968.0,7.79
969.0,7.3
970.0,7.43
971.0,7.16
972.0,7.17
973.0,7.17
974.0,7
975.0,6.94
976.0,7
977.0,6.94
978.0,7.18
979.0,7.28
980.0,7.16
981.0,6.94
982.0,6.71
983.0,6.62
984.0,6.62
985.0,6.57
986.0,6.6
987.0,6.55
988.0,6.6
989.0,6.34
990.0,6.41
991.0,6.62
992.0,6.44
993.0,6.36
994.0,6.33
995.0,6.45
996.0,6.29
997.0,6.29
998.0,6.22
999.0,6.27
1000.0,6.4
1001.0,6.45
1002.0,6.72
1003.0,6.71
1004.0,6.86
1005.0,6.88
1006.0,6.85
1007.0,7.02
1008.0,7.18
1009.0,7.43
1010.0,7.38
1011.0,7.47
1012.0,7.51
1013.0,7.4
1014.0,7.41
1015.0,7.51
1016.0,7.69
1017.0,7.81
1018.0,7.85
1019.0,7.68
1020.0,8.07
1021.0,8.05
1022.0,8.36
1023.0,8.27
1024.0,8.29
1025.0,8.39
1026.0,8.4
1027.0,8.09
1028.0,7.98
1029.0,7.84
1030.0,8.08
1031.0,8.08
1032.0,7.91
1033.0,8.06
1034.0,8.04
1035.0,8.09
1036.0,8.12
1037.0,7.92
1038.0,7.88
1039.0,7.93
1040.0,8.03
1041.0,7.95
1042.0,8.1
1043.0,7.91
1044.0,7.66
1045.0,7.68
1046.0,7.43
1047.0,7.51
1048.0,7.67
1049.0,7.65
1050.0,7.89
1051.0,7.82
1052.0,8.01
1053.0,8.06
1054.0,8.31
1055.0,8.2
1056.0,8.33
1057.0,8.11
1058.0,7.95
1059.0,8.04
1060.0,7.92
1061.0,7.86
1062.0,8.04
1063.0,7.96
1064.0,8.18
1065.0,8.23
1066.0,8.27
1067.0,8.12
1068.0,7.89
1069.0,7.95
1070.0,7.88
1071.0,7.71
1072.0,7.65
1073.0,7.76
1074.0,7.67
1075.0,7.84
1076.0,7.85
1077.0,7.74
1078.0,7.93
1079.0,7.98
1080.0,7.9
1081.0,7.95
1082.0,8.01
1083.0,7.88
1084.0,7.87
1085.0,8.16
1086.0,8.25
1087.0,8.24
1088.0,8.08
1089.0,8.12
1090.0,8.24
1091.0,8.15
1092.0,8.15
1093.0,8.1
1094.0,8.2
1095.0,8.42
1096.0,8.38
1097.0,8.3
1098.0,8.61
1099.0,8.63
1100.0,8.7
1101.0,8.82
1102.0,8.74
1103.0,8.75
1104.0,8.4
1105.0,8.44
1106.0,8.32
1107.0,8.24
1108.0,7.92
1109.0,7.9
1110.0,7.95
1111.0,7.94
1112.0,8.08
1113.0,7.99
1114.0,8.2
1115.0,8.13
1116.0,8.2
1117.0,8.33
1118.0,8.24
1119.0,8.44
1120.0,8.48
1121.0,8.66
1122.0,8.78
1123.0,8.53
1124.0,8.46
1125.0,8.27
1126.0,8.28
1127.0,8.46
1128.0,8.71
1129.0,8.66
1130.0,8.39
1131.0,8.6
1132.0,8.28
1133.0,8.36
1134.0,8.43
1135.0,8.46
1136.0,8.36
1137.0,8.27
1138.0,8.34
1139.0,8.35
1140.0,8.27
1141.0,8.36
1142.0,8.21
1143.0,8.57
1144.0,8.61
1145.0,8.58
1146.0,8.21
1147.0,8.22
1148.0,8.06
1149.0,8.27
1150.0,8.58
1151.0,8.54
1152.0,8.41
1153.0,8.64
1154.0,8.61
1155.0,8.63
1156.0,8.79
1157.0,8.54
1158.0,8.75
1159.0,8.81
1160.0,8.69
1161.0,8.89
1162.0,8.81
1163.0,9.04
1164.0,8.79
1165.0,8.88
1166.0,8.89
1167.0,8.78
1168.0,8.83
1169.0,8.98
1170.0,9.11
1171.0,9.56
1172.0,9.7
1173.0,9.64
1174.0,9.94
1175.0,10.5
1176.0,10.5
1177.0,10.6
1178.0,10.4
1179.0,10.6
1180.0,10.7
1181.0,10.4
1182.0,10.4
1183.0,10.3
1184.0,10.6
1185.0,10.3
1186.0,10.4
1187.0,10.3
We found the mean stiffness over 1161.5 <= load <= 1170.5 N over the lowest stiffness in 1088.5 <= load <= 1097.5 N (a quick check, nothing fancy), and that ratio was 1.10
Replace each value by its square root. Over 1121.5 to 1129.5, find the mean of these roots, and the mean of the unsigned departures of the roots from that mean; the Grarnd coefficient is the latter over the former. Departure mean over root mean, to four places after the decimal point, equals 0.0089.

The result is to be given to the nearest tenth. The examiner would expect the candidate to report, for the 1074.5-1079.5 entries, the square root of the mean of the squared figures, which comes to 7.9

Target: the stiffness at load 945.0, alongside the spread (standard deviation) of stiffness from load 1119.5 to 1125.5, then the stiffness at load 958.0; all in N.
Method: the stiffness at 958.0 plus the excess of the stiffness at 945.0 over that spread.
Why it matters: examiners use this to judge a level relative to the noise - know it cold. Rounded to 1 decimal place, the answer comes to 15.8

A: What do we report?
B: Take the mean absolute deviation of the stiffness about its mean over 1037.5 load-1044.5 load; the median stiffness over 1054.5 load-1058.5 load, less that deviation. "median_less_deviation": 8.1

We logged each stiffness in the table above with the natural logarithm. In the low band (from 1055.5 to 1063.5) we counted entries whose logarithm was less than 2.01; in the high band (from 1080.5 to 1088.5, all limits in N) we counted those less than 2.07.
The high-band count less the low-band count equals 2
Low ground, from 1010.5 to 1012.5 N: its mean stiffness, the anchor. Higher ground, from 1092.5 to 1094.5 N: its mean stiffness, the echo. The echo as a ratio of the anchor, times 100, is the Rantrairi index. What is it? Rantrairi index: 109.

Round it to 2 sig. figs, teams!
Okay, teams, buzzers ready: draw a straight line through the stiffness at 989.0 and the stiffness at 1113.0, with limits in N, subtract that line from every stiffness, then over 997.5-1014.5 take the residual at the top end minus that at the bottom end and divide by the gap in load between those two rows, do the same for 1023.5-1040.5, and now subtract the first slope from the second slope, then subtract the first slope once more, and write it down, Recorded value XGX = -0.15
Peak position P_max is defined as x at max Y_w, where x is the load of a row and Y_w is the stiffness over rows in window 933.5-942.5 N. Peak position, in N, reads 936.0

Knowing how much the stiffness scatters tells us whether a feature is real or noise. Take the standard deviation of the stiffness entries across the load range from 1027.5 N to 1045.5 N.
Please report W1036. 0.13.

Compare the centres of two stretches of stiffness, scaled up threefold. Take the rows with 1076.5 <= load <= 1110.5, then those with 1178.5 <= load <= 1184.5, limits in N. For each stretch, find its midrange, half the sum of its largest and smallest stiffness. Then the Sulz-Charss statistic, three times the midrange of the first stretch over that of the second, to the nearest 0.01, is 2.37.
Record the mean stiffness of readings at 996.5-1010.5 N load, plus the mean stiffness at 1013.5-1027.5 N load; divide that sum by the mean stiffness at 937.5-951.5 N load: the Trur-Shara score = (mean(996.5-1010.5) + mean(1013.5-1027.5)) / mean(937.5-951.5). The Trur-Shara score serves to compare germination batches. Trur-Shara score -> 2.01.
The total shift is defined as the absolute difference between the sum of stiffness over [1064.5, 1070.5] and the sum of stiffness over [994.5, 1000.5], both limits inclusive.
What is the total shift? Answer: 10.4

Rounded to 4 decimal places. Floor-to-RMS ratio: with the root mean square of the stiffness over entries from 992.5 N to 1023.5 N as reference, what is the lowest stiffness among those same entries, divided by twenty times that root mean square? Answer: 0.0434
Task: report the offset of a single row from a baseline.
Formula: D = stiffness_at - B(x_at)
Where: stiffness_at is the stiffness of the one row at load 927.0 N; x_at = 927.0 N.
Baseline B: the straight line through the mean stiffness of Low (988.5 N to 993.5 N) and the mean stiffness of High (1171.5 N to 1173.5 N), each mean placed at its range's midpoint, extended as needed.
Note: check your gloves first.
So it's 1.6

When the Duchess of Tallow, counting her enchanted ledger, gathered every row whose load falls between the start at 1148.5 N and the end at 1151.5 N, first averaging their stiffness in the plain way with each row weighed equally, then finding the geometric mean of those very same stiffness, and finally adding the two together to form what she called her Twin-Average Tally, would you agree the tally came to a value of 16.93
